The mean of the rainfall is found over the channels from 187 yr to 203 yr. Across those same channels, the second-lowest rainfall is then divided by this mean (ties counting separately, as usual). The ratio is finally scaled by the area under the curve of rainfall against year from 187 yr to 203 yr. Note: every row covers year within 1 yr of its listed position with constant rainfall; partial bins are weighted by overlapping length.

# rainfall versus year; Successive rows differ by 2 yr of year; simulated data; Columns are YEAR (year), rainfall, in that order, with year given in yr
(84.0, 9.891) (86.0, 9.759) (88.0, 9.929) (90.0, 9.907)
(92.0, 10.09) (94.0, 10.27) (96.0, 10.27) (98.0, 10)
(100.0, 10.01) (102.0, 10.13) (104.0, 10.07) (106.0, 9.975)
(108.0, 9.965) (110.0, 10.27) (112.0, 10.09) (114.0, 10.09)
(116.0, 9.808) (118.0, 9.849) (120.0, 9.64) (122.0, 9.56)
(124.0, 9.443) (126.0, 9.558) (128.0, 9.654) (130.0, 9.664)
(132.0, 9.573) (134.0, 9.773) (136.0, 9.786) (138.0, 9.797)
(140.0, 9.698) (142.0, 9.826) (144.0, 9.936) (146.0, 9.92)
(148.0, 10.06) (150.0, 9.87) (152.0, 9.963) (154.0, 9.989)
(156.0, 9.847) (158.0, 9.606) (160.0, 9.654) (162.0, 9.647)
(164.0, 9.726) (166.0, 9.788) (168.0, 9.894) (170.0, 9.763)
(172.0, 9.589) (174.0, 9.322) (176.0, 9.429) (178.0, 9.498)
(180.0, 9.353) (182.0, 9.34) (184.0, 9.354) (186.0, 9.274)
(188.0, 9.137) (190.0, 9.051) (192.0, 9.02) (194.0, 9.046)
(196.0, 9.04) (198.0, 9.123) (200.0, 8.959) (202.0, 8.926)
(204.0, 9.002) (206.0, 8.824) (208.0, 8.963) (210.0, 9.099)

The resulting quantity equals 143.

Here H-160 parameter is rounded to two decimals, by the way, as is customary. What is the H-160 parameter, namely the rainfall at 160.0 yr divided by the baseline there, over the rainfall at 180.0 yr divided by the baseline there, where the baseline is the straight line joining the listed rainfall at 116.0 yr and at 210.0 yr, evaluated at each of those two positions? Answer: 1.02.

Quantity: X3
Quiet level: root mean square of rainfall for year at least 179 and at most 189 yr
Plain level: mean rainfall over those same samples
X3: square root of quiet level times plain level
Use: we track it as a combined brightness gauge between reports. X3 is 9.3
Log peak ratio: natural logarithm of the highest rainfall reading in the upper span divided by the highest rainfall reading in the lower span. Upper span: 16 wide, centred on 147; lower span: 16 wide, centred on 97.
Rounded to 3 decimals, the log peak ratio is -0.021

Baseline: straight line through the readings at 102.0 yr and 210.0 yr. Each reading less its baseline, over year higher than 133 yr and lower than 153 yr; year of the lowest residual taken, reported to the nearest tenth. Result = 140.0 yr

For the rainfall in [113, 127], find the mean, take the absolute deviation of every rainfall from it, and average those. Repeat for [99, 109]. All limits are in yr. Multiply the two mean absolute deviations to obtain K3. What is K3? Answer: 0.010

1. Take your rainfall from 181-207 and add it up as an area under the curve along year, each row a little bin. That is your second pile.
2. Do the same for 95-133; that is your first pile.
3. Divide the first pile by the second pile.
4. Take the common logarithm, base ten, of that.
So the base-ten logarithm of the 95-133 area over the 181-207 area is 0.20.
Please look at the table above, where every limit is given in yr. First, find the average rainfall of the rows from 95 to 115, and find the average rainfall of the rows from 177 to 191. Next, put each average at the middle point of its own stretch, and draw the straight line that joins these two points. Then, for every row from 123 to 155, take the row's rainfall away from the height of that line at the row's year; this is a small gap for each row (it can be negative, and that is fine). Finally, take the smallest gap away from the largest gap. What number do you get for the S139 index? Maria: 0.86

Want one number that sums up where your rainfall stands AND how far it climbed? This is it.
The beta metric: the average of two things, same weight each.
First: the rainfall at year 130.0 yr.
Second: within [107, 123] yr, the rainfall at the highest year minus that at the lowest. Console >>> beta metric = 4.63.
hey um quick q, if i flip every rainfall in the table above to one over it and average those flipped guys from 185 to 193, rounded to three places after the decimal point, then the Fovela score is 0.110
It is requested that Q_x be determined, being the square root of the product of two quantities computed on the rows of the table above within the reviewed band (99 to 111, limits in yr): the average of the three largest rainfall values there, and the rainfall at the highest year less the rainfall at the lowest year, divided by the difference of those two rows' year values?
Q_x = 0.51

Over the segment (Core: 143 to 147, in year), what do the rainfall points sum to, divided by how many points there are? 9.9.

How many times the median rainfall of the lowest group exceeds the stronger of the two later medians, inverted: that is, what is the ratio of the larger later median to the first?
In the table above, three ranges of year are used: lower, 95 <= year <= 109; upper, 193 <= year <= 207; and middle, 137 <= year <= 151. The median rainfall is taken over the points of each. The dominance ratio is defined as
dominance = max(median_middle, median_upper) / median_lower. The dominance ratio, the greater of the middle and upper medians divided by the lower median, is 0.99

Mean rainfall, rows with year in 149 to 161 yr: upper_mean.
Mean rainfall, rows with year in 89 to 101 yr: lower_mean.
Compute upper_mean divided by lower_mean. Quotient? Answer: 0.97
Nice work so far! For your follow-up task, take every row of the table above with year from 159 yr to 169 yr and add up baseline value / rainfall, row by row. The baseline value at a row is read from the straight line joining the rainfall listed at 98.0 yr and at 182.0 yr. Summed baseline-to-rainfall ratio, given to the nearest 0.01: 4.87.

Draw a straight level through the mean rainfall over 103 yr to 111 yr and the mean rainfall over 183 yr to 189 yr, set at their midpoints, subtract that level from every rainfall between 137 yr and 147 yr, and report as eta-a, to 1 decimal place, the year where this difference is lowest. 140.0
